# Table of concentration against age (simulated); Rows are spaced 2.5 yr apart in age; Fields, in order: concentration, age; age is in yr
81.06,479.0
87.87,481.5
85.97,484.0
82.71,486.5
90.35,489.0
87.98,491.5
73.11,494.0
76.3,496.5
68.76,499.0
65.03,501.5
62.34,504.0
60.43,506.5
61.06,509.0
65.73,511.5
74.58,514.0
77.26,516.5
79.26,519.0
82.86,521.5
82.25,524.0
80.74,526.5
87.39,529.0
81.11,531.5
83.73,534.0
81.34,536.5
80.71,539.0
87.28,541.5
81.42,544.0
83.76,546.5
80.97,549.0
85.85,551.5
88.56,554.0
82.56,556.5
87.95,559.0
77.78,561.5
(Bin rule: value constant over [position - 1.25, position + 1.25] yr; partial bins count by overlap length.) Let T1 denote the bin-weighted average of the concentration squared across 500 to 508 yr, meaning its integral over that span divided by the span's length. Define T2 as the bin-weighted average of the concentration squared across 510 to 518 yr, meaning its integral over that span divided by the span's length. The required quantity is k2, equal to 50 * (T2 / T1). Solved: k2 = 67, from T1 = 3941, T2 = 5266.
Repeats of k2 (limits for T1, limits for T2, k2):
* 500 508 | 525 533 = 88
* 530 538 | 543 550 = 50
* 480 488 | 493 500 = 36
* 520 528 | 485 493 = 56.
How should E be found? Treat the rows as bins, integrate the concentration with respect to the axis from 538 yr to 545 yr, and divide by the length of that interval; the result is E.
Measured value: 83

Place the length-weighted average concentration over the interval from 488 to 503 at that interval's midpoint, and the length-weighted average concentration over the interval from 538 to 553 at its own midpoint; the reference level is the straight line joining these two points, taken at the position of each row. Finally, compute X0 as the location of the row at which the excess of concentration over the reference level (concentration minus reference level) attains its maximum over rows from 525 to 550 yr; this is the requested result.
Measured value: 529.0 yr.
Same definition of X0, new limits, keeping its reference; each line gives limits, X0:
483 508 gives 489.0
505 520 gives 519.0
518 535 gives 529.0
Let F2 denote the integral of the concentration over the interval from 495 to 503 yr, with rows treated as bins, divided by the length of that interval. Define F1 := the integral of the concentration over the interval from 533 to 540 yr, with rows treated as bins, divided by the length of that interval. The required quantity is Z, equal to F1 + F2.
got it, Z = 152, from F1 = 81.9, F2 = 69.9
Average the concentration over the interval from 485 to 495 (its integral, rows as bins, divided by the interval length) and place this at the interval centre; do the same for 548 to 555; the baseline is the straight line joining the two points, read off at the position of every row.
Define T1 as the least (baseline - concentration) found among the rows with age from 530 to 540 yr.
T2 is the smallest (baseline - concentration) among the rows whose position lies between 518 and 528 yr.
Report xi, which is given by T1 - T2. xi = -1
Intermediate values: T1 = 1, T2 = 1.7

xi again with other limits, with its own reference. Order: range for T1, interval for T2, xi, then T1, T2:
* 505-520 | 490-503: 9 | 5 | -4.1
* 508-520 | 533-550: 8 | 5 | -2.3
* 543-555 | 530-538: -4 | -3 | 1.1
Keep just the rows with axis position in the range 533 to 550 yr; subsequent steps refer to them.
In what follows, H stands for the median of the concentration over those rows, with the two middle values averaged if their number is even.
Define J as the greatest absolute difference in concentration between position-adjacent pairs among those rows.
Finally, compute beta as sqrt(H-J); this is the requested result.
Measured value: 8.65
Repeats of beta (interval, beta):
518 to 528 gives 8.83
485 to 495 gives 8.39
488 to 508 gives 7.49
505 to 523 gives 8.11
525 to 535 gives 8.70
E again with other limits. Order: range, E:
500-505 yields 64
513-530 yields 81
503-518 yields 67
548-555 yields 85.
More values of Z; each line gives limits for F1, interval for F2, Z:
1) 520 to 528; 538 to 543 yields 166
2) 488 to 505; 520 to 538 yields 157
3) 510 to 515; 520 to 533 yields 152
